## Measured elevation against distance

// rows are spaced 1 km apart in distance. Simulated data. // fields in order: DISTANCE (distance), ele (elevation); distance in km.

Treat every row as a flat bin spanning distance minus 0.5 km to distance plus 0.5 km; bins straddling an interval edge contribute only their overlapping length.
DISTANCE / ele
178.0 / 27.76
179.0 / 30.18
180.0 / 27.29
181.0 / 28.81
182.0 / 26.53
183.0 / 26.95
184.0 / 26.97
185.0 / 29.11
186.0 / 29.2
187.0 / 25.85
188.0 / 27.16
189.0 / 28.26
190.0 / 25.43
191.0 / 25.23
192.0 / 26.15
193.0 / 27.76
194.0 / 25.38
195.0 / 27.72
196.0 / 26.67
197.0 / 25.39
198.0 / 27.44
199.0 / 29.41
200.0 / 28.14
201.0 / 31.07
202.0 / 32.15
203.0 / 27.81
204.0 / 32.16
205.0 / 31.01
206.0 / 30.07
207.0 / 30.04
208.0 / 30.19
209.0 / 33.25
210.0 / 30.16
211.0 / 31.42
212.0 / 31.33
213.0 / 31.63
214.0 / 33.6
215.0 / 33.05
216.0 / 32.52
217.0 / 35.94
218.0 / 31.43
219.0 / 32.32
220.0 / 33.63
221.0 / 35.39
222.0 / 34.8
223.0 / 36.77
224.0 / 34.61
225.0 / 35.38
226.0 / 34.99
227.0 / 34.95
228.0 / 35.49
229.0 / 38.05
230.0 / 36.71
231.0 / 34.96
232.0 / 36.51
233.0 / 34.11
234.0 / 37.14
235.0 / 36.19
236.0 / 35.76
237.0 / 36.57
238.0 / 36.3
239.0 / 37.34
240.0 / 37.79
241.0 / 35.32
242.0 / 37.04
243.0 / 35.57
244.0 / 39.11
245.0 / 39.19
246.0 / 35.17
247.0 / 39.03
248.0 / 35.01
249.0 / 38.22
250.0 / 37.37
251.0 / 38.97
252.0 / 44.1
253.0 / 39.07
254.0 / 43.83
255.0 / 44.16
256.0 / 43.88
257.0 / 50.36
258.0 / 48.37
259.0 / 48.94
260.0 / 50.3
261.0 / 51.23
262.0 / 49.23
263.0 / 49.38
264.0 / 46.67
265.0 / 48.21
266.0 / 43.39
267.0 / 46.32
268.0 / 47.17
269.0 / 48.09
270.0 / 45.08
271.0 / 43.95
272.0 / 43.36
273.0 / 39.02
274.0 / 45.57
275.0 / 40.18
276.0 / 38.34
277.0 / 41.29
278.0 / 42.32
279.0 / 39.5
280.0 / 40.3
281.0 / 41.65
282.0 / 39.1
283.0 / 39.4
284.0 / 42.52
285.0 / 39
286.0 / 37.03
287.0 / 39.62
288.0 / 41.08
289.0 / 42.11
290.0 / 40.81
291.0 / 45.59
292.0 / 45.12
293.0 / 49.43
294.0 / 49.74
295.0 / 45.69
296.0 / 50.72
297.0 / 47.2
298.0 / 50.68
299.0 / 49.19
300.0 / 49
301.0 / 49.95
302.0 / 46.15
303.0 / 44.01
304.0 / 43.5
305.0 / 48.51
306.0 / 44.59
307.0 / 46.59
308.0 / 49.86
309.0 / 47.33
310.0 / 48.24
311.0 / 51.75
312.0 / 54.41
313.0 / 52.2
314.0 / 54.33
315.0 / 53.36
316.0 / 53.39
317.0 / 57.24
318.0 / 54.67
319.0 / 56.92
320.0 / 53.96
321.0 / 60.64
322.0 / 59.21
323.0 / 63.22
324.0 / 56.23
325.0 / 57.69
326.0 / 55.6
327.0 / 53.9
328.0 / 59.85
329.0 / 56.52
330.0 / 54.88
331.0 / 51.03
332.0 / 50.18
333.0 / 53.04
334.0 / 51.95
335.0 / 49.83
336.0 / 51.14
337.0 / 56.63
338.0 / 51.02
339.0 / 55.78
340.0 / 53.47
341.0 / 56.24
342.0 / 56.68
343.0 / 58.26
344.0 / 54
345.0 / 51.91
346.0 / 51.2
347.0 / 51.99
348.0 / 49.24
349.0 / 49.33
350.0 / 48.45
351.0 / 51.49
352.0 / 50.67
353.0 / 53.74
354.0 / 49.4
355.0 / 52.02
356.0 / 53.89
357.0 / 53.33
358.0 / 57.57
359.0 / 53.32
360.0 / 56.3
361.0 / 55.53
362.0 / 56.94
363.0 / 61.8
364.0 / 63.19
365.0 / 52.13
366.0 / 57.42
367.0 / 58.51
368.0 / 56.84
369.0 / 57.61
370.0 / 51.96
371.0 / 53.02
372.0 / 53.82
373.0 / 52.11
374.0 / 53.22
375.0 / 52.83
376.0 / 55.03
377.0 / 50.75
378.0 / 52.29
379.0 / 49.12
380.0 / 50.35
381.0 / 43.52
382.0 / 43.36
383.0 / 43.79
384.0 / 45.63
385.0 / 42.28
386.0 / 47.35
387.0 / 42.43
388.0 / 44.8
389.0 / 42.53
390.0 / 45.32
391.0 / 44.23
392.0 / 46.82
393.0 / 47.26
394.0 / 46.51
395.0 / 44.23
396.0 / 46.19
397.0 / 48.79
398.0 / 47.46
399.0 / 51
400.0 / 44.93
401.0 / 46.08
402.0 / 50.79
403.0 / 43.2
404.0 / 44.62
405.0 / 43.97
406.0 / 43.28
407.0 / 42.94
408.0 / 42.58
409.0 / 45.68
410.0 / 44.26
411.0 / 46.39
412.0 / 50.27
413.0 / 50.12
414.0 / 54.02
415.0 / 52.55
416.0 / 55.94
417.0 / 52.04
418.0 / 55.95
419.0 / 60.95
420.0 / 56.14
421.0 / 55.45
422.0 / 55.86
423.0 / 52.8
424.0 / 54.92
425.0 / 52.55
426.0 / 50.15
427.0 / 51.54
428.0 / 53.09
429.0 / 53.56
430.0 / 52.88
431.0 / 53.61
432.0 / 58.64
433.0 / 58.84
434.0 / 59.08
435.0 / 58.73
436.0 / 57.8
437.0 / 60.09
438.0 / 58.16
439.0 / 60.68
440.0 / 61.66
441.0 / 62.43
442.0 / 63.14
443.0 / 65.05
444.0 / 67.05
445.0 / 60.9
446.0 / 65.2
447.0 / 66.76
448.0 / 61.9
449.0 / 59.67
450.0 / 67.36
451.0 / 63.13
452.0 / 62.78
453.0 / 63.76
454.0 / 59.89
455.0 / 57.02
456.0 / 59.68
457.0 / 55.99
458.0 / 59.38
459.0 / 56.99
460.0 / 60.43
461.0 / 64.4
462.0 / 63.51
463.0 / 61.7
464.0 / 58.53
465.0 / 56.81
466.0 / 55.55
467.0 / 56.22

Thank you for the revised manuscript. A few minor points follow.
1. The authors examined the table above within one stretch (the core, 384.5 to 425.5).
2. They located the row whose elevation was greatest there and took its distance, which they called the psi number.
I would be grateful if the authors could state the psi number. 419.0 km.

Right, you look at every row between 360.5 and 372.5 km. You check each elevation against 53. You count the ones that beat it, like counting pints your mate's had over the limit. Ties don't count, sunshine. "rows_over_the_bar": 10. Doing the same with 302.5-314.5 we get 2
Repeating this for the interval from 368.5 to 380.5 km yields 5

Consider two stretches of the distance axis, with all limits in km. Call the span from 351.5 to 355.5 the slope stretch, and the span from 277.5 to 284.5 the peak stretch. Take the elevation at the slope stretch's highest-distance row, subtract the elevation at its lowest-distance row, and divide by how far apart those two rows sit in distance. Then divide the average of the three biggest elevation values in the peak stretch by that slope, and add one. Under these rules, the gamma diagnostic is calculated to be 95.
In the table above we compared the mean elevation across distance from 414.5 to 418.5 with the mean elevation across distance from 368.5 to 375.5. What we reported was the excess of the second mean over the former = -1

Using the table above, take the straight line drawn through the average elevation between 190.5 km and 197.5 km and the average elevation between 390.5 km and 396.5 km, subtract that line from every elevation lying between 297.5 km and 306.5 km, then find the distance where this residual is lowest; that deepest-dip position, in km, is 304.0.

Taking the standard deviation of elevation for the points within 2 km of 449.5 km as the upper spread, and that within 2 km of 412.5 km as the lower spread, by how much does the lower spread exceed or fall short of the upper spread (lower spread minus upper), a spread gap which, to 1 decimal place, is -0.1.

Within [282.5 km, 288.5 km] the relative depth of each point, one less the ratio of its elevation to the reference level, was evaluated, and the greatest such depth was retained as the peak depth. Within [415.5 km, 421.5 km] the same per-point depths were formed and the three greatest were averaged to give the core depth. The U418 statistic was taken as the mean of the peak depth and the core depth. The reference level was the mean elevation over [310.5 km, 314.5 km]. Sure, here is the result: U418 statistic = 0.14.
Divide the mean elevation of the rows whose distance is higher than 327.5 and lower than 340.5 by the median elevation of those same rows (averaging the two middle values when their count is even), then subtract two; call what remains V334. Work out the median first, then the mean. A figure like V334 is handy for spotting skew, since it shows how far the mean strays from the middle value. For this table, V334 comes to -0.99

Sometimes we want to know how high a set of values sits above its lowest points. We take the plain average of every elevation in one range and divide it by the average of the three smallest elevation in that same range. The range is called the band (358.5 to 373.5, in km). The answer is 1.076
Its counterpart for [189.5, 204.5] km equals 1.100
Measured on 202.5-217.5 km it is 1.079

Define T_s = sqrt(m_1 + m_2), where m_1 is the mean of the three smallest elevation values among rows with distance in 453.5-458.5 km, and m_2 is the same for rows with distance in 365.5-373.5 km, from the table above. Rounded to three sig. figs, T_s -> 10.5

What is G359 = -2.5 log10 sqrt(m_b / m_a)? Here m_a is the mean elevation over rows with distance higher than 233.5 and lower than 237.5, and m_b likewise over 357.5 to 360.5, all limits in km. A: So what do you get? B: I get -0.23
